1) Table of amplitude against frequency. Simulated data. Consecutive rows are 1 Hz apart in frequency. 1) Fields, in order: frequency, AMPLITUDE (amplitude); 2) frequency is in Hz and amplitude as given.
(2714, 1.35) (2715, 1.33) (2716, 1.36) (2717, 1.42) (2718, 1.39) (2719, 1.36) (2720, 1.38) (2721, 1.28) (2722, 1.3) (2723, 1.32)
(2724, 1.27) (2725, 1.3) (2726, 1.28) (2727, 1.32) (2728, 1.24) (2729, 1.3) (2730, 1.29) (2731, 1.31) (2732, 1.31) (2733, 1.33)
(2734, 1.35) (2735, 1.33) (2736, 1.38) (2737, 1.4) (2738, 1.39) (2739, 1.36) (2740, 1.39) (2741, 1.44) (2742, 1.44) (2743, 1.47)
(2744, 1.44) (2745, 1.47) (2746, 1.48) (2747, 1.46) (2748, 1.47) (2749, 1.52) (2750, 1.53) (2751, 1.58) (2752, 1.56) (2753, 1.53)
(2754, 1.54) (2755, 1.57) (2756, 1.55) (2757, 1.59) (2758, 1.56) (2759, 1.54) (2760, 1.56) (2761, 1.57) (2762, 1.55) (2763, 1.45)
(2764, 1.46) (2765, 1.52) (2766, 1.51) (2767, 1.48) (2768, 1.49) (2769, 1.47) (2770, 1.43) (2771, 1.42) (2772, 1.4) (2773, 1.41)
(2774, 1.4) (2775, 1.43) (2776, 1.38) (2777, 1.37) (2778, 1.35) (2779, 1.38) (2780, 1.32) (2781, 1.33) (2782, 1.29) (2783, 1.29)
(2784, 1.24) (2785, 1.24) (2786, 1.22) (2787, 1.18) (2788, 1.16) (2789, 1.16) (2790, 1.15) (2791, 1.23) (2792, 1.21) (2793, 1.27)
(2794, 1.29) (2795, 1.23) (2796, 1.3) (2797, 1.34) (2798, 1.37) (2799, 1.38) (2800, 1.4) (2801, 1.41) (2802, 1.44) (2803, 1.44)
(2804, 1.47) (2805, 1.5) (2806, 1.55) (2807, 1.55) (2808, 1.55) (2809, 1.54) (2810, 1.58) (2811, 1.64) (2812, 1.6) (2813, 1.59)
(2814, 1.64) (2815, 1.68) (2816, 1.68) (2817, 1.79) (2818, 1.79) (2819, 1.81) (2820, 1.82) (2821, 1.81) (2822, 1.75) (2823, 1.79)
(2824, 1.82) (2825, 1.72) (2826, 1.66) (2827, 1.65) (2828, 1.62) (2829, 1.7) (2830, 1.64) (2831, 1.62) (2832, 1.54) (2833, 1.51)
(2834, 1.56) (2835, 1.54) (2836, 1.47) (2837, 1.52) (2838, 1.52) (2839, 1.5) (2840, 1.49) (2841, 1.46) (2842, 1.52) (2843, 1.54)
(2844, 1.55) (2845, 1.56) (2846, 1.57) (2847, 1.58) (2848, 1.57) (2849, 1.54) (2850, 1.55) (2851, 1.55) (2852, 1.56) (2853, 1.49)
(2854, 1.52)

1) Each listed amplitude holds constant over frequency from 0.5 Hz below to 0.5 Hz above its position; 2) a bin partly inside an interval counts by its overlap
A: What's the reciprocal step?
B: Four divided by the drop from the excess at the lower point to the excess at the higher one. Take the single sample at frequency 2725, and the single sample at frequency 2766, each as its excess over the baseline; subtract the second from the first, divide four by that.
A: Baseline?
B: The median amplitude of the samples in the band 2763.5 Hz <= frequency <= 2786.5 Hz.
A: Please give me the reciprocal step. -19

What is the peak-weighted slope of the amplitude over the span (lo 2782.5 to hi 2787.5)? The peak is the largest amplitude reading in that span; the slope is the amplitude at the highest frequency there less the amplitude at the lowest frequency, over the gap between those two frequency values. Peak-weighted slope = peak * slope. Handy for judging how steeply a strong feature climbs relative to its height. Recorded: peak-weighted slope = -0.04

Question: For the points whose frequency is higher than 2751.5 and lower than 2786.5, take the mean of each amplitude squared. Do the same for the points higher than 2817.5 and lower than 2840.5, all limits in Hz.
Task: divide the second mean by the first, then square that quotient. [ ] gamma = 1.7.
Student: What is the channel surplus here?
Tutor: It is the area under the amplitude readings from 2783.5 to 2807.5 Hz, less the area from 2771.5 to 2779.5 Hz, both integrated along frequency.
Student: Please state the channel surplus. 21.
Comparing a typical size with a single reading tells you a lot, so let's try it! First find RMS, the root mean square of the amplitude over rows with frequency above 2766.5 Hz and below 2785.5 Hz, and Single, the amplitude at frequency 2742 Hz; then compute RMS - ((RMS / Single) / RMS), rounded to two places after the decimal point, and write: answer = 0.68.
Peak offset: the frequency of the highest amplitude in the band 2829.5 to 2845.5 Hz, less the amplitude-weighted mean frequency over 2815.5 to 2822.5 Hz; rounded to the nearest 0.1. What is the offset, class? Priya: 11.0 Hz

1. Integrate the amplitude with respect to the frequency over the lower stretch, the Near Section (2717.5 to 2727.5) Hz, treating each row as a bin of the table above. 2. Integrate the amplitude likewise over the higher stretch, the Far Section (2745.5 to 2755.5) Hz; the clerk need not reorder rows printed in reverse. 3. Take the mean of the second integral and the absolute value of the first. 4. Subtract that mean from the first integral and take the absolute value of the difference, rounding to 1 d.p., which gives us 1.0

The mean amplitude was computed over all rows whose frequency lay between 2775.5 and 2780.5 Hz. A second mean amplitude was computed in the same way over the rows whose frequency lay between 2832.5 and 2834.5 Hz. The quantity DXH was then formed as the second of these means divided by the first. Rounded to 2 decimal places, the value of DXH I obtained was 1.13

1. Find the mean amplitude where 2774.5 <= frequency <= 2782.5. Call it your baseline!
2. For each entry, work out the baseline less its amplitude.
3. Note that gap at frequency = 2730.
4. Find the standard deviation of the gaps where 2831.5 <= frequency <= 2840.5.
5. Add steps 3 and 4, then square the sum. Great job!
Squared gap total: 0.009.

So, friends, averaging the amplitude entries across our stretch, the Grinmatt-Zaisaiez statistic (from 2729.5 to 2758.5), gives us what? 1.45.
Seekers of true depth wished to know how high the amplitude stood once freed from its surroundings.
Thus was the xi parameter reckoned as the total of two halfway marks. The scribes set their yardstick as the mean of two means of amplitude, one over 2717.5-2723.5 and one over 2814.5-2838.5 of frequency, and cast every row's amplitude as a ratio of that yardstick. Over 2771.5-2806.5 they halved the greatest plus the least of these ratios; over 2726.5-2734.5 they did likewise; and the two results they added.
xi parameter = 1.76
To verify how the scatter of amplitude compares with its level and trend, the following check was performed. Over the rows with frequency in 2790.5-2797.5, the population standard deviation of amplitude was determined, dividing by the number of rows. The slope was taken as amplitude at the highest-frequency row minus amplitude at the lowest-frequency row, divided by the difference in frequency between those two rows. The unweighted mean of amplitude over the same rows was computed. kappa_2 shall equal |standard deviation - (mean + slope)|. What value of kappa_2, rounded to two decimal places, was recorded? 1.24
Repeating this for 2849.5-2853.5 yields 1.49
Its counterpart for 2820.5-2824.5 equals 1.77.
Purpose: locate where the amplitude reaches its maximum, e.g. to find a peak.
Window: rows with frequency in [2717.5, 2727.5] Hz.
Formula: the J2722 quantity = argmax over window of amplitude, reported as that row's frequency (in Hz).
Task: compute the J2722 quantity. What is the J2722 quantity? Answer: 2718 Hz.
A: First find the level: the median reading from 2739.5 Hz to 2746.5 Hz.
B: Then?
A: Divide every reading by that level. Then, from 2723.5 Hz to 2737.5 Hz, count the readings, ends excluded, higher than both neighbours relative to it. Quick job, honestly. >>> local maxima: 4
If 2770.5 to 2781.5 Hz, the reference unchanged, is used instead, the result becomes 3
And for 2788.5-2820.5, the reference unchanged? 3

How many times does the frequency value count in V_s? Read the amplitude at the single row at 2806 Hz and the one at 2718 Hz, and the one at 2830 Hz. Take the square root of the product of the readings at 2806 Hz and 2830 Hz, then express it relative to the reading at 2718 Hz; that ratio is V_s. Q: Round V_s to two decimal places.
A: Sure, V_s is 1.15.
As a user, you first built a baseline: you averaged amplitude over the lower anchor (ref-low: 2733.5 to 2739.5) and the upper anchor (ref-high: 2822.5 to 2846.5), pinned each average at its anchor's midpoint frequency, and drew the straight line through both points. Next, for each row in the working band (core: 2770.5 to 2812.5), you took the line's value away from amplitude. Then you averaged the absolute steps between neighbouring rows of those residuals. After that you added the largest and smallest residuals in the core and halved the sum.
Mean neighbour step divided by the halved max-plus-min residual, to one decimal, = -0.2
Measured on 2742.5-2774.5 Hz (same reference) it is 0.4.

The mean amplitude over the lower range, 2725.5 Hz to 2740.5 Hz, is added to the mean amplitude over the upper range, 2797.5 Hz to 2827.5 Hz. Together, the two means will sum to 2.95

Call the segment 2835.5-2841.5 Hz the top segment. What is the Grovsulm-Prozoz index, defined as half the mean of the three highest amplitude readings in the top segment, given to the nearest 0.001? 0.757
